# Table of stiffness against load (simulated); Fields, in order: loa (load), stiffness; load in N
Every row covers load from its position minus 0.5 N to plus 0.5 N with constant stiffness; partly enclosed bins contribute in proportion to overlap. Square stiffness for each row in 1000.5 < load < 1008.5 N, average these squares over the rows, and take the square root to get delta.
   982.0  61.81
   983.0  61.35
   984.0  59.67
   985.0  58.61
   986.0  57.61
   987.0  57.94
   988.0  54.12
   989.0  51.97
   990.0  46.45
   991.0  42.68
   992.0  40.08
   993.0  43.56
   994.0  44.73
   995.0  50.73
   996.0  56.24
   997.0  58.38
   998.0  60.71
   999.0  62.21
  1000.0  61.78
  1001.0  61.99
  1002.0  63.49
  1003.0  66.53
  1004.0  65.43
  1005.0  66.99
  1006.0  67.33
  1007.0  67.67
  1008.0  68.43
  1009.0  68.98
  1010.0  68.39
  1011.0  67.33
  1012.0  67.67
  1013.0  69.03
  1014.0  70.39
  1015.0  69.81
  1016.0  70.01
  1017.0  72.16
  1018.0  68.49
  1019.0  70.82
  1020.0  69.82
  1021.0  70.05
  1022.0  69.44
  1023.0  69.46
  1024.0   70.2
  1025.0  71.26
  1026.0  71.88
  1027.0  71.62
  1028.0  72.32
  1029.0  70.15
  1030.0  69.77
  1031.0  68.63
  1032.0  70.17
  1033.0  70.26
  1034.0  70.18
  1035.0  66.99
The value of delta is 66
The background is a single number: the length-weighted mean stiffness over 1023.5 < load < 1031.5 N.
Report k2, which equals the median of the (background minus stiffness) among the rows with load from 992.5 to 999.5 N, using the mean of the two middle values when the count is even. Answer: 14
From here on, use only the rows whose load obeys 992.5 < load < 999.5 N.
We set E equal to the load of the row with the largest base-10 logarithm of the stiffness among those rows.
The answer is 999.0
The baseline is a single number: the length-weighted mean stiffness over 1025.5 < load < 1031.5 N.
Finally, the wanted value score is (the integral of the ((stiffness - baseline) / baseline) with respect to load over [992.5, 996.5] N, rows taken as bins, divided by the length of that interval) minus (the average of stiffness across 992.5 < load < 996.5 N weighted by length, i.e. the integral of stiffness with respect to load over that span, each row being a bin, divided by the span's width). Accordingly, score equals -49.1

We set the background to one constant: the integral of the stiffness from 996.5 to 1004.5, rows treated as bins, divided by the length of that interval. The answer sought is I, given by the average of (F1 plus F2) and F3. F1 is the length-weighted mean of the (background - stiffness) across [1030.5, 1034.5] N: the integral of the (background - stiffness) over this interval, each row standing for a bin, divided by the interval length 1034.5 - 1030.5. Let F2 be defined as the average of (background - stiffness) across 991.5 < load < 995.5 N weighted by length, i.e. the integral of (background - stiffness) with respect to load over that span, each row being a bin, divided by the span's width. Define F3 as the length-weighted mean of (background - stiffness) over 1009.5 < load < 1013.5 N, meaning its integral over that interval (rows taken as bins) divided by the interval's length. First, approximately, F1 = -7.2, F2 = 17.8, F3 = -5.5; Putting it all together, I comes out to 3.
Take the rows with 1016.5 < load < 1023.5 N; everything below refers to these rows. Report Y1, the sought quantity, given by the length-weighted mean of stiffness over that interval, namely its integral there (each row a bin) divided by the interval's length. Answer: 70.0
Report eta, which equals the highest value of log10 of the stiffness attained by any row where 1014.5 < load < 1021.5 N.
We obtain 1.86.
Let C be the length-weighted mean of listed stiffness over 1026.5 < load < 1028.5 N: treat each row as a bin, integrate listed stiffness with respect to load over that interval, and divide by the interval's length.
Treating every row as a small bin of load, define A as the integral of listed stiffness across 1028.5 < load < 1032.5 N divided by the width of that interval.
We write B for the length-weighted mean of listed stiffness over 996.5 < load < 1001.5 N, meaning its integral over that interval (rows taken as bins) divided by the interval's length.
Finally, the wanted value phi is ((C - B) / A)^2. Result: 0.025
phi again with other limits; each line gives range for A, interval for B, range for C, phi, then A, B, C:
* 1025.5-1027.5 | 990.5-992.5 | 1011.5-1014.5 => 0.149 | 72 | 41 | 69.0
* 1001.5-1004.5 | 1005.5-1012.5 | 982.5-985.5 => 0.015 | 65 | 68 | 59.9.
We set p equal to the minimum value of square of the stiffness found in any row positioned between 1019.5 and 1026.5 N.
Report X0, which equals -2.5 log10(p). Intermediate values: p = 4822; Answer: -9.2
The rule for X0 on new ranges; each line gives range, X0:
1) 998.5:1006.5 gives -9.0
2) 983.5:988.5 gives -8.7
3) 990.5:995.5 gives -8.0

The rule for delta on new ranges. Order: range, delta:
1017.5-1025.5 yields 70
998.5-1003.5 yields 63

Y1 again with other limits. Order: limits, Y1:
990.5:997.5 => 48.1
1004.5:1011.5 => 67.9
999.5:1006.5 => 64.8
